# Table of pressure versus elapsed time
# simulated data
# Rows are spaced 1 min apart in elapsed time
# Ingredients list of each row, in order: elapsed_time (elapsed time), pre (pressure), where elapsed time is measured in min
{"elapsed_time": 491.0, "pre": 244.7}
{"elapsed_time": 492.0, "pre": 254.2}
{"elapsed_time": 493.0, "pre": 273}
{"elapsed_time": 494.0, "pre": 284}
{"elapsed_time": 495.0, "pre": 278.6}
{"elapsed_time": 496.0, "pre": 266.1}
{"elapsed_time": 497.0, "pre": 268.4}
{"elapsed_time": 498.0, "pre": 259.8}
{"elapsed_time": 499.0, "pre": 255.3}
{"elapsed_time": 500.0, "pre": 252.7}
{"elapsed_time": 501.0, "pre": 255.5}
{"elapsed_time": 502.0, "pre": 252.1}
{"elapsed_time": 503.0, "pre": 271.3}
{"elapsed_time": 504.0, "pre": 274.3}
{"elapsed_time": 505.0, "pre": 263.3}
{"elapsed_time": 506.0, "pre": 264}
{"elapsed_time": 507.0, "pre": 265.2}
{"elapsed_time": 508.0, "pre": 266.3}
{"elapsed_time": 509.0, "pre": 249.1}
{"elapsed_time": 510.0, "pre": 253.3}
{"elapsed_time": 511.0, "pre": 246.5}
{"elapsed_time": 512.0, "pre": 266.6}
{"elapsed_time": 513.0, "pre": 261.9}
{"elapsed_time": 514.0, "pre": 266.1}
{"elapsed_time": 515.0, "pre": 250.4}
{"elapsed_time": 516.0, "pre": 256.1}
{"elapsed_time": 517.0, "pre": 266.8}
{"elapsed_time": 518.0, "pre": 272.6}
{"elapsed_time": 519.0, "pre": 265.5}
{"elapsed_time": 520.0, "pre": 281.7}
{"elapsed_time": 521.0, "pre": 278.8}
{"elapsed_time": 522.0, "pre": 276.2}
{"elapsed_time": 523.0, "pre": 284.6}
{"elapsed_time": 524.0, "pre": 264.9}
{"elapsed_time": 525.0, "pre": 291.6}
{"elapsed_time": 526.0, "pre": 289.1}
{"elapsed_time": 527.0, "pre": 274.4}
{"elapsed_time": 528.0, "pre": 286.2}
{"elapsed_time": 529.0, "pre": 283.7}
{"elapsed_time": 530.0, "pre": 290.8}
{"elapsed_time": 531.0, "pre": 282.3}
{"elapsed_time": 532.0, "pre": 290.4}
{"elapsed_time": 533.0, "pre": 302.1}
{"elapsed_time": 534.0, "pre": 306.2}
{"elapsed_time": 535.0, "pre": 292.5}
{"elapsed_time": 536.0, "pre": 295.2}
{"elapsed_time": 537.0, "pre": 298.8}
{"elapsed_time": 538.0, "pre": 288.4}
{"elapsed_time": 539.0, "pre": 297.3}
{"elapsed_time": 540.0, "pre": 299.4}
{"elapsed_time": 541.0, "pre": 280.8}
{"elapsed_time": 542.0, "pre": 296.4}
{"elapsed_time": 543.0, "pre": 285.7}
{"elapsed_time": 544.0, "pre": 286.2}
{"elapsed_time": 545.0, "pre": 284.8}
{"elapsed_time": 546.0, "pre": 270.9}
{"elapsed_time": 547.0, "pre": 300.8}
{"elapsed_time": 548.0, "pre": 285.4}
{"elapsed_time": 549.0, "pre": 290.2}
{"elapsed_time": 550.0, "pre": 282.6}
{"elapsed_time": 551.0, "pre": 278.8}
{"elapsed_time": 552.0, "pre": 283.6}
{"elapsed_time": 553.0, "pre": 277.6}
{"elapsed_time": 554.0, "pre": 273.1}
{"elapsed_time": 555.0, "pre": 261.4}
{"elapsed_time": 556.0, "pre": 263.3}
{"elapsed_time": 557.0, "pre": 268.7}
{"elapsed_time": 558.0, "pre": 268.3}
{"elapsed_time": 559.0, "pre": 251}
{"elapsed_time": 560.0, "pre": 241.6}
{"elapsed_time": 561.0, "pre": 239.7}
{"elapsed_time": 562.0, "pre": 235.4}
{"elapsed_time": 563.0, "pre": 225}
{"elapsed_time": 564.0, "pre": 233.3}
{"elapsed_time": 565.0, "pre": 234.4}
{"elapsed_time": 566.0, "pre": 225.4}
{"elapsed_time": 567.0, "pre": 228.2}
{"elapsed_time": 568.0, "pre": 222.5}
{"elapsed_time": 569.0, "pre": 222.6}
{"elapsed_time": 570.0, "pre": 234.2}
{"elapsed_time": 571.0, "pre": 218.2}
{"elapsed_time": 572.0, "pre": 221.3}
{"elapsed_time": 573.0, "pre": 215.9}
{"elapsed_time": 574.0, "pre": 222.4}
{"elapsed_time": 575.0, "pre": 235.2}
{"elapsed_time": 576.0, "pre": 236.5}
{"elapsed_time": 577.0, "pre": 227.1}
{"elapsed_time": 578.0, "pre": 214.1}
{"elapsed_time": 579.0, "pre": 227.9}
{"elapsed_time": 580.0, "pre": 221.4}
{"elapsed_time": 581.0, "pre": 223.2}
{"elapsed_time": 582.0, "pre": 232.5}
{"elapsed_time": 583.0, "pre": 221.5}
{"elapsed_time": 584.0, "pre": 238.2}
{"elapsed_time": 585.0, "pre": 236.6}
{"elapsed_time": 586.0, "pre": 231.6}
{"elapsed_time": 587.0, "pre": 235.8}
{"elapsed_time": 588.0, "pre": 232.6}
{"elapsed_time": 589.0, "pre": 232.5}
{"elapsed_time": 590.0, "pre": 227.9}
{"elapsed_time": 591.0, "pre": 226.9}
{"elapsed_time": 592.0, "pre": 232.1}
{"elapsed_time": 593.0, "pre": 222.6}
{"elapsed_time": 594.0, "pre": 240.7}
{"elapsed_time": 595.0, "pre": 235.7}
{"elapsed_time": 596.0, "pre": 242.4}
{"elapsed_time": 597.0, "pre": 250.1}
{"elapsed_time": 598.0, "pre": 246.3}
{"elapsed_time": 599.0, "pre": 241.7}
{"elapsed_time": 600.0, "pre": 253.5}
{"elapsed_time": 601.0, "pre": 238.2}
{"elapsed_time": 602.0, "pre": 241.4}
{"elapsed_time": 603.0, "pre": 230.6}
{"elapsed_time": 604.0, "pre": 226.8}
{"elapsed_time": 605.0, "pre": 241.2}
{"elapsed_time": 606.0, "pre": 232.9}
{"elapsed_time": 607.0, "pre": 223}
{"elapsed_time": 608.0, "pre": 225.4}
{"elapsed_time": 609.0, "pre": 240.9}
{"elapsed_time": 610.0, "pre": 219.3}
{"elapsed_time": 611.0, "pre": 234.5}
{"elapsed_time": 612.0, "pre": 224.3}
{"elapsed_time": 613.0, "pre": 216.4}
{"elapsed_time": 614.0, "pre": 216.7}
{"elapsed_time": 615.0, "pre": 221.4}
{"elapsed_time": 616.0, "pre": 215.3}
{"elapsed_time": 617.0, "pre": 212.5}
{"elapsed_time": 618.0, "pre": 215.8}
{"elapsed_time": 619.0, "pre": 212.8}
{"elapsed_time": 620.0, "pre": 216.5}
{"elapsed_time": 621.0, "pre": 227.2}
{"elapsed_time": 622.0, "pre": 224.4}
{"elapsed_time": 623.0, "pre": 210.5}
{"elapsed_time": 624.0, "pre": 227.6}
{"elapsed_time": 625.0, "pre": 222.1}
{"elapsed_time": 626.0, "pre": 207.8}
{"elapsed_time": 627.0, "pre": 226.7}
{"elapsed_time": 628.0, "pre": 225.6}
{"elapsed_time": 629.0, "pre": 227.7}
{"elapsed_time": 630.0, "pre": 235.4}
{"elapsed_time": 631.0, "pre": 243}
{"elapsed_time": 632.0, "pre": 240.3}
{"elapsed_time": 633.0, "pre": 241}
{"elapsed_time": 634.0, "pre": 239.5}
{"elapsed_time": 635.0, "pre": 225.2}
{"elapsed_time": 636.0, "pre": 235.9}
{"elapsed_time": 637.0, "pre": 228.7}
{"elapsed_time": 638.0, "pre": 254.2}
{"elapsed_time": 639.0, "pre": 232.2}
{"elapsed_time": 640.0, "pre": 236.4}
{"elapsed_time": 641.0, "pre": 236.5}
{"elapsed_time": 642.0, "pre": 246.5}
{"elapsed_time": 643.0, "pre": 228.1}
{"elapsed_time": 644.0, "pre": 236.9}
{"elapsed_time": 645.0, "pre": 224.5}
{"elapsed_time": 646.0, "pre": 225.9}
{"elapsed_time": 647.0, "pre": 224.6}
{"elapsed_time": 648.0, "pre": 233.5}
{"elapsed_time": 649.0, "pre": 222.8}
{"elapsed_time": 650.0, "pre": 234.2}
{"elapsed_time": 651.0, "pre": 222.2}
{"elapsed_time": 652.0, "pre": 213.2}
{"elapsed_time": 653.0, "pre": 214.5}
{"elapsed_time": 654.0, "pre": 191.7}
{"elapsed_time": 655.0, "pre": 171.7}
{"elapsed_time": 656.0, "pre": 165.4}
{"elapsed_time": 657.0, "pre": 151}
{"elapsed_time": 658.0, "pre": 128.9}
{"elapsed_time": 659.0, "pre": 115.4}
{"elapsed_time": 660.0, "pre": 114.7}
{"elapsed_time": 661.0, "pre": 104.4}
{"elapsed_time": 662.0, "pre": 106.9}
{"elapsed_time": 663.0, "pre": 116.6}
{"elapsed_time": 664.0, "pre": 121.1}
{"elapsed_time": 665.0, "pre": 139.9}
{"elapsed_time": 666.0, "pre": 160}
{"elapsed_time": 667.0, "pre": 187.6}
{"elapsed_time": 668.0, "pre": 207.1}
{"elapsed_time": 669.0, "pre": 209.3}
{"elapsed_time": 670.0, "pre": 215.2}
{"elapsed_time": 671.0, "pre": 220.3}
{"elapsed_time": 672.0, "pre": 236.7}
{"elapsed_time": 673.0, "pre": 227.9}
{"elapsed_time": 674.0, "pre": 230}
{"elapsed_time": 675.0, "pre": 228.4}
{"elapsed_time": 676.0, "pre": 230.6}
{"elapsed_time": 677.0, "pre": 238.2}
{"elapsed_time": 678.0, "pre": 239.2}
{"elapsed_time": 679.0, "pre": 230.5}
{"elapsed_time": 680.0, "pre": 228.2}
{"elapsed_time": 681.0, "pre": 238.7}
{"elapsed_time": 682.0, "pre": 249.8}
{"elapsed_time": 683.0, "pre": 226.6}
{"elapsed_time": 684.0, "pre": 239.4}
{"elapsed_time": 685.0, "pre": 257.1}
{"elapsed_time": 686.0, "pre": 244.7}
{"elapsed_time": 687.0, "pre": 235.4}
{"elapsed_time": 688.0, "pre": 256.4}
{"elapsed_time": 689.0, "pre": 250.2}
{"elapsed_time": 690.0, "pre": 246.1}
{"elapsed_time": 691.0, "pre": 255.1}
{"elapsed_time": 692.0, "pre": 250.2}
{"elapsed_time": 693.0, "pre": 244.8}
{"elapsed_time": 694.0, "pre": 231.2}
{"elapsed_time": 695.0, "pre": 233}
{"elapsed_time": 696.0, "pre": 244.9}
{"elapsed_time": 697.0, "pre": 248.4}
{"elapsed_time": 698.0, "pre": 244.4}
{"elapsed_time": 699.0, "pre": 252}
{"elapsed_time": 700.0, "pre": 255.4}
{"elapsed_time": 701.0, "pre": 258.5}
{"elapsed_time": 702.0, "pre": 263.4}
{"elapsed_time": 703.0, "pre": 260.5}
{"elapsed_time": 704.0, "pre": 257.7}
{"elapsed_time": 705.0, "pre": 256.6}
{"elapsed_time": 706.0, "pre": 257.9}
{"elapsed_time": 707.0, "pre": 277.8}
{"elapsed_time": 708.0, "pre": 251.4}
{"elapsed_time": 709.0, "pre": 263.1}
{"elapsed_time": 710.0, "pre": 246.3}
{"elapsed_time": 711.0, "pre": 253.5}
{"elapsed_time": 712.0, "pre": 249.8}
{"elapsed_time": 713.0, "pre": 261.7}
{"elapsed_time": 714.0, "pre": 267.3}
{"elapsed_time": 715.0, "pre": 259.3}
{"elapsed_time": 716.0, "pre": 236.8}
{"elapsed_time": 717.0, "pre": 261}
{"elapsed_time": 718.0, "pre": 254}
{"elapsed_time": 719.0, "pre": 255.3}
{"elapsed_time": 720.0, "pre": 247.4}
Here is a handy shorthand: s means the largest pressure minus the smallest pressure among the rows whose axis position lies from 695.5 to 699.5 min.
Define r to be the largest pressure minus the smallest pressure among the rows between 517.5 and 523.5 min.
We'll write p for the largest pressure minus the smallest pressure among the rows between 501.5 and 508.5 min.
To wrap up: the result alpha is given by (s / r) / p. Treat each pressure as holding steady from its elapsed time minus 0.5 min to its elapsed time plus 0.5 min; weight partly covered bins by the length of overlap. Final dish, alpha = 0.018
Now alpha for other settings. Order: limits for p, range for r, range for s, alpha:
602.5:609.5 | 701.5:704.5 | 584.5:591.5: 0.094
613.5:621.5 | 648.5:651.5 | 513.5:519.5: 0.126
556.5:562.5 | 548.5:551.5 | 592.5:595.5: 0.048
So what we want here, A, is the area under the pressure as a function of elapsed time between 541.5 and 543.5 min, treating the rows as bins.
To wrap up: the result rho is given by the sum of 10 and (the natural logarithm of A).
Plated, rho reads 16.4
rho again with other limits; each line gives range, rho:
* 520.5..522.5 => 16.3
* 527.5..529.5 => 16.3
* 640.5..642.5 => 16.2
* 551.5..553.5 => 16.3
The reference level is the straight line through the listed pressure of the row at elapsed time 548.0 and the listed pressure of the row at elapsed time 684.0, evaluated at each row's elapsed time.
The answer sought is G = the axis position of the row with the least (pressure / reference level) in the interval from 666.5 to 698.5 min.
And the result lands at 667.0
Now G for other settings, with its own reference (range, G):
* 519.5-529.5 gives 524.0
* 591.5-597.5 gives 593.0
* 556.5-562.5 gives 562.0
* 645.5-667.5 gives 661.0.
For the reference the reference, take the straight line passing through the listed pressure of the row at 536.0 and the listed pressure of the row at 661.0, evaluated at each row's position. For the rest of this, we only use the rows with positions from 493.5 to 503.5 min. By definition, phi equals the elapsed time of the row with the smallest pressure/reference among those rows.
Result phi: 500.0 min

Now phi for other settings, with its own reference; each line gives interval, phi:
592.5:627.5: 593.0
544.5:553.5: 546.0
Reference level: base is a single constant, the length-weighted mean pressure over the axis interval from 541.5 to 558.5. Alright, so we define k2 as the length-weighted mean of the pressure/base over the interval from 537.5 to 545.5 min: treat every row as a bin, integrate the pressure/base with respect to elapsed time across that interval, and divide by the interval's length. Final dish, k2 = 1.04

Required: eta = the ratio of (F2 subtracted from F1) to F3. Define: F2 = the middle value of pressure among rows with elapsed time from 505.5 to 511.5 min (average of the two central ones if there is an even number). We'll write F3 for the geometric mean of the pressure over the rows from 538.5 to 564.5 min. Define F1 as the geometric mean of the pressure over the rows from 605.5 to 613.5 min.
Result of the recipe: -0.12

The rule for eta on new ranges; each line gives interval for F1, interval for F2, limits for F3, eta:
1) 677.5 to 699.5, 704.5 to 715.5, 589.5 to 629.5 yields -0.07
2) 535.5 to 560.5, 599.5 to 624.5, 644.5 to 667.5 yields 0.33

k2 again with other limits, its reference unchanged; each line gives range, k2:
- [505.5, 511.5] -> 0.92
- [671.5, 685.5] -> 0.84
